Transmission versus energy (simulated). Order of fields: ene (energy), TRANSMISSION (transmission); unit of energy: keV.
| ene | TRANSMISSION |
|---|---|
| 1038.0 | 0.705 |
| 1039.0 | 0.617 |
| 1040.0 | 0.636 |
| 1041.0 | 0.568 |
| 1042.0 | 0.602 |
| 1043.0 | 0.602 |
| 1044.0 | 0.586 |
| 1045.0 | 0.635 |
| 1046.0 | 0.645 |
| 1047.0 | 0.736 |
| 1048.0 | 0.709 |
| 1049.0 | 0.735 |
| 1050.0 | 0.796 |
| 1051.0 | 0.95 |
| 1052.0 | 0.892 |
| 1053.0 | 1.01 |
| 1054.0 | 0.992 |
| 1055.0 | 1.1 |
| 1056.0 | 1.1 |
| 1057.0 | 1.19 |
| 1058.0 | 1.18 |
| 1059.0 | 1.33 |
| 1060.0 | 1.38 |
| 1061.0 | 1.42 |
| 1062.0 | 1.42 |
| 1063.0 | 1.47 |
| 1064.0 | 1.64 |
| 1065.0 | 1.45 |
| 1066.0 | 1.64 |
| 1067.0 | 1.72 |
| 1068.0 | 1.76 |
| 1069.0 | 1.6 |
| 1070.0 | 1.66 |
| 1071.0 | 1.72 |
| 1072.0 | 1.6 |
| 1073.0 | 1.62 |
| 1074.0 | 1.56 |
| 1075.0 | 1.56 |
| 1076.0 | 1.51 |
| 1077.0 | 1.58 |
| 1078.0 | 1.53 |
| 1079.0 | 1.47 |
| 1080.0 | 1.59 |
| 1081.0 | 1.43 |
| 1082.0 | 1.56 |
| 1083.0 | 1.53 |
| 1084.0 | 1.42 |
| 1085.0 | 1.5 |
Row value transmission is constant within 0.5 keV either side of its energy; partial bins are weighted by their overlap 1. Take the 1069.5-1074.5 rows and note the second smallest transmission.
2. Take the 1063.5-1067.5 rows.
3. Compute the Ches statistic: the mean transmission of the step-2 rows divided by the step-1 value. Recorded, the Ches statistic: 1.0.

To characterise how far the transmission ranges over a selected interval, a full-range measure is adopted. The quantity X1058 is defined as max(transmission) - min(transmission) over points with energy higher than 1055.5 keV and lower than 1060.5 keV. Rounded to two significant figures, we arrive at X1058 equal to 0.28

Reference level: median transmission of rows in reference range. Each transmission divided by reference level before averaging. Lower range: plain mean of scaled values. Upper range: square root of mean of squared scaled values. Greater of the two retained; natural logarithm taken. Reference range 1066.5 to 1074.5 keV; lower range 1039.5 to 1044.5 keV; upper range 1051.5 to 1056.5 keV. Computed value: -0.47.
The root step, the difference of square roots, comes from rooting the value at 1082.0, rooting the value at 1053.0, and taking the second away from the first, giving 0.24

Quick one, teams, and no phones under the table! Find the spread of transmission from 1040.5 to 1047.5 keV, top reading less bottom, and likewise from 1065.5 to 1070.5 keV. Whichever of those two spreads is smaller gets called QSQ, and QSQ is 0.16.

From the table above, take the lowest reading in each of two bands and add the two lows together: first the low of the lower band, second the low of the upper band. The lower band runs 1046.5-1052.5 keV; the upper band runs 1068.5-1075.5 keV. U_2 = 2.27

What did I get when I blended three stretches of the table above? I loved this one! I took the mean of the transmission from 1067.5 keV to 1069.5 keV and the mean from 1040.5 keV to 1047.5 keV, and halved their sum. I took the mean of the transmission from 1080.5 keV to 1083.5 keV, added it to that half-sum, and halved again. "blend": 1.33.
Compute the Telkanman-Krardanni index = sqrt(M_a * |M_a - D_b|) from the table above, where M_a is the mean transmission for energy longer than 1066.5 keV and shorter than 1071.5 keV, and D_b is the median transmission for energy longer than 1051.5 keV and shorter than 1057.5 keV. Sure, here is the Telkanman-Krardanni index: 1.0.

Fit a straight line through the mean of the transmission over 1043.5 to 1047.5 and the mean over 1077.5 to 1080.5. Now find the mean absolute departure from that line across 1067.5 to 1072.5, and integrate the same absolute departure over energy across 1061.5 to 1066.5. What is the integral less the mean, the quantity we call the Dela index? 1.6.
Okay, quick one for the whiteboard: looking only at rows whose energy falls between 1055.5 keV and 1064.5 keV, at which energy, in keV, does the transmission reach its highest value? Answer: 1064.0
